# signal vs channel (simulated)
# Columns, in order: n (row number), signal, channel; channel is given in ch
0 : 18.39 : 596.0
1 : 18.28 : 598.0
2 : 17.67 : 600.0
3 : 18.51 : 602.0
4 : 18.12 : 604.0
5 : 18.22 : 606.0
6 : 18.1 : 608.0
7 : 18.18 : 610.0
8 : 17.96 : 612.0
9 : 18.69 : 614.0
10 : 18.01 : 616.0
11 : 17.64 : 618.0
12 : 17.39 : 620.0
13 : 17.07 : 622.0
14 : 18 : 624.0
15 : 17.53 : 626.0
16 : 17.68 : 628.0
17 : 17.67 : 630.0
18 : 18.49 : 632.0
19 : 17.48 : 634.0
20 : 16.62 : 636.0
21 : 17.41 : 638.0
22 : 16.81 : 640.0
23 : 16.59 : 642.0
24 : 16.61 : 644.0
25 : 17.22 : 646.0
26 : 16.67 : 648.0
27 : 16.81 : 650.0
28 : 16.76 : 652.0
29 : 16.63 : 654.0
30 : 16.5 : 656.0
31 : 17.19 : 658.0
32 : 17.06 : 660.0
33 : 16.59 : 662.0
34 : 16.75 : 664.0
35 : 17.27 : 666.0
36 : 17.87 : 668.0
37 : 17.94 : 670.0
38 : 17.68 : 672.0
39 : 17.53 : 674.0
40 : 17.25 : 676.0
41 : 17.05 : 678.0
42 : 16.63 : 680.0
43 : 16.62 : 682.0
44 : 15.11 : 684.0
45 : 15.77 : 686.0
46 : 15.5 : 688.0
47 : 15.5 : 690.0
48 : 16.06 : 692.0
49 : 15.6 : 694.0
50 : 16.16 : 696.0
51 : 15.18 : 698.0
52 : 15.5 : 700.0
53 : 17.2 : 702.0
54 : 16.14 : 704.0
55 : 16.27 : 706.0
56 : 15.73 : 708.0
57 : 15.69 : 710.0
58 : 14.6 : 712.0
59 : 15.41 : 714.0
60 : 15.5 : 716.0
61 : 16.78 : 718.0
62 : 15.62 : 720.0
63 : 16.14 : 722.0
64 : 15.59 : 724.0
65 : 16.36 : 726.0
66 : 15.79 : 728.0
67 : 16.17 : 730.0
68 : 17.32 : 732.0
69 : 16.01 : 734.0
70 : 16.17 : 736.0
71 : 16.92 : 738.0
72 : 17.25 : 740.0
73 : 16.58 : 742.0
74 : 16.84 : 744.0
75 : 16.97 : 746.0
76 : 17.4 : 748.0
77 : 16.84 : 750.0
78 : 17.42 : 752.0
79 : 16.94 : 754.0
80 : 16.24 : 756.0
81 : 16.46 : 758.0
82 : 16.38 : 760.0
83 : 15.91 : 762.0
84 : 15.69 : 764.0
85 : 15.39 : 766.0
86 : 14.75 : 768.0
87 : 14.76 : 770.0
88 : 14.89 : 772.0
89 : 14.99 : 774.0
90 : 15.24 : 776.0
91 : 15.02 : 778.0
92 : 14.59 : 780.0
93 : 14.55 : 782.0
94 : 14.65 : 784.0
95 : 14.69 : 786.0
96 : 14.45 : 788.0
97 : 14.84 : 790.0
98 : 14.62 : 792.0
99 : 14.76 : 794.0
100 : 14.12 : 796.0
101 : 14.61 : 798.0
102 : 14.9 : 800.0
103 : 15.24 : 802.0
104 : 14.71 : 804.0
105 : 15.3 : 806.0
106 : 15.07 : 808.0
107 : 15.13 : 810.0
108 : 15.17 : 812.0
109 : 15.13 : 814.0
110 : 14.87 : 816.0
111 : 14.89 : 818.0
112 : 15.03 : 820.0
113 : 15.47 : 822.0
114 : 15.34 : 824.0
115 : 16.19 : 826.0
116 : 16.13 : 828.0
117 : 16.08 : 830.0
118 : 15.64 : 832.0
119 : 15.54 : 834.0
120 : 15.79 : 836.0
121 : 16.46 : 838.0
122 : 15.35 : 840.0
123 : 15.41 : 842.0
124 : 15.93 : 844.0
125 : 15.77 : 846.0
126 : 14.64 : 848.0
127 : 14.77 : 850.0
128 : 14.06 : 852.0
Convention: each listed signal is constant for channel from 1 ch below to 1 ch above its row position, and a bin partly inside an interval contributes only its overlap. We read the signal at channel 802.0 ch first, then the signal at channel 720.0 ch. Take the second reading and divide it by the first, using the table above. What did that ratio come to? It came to 1.02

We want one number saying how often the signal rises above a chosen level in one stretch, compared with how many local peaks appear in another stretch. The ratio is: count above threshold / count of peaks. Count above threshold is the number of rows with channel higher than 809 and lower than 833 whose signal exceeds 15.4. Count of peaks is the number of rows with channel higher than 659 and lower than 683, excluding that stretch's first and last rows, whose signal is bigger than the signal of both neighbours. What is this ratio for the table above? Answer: 5.0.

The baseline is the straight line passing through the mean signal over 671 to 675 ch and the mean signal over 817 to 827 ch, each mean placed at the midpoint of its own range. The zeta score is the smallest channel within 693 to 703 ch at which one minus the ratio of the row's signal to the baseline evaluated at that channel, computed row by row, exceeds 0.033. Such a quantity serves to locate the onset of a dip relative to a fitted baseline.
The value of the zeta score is 694.0 ch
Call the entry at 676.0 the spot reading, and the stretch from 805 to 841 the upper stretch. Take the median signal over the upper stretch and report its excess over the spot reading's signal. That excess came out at -1.9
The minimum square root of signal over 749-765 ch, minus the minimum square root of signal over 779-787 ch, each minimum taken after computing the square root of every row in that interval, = 0.147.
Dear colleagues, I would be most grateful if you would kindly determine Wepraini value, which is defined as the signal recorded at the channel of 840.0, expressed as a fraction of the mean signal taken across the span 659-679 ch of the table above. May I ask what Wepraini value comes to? 0.89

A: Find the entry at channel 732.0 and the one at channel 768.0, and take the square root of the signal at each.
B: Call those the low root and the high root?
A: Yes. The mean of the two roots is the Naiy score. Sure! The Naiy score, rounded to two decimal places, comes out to 4.00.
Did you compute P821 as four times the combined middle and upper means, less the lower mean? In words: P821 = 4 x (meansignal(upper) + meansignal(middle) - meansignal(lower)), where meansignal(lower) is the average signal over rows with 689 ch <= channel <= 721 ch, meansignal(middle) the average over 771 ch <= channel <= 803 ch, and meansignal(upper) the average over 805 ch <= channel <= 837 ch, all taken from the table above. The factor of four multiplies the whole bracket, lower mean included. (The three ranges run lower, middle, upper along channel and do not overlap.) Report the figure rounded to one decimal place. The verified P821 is 57.5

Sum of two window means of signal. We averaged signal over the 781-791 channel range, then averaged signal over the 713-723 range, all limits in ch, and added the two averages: 30.5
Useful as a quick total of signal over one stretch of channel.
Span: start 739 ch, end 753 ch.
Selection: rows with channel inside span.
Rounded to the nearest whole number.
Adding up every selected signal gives 119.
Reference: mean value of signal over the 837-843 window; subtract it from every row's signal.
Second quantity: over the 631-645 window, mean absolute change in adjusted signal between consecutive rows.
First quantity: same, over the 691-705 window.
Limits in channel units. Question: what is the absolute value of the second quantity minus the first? 0.26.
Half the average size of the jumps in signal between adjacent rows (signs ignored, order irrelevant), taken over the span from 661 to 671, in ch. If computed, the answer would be 0.17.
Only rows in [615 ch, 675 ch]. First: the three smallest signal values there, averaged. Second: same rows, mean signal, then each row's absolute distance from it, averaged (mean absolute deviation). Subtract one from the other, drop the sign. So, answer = 16.1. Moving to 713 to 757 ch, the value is 14.9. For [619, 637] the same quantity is 16.7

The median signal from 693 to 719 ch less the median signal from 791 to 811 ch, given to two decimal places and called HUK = 0.86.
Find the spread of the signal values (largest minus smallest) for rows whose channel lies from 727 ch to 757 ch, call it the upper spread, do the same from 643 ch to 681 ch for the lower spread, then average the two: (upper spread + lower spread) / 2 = 1.5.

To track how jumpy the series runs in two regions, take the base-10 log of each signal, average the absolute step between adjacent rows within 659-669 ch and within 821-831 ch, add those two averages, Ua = 0.019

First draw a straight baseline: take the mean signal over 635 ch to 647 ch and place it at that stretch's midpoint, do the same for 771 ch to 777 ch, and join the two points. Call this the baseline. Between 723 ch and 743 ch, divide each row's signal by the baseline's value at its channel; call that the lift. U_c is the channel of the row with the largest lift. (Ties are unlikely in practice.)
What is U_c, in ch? 740.0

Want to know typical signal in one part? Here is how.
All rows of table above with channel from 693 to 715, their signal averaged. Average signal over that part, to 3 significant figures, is 15.8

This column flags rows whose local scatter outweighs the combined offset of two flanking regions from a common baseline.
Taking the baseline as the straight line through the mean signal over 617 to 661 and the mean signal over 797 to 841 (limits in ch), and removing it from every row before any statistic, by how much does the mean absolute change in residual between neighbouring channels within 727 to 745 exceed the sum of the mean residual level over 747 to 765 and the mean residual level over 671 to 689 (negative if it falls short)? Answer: 0.24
